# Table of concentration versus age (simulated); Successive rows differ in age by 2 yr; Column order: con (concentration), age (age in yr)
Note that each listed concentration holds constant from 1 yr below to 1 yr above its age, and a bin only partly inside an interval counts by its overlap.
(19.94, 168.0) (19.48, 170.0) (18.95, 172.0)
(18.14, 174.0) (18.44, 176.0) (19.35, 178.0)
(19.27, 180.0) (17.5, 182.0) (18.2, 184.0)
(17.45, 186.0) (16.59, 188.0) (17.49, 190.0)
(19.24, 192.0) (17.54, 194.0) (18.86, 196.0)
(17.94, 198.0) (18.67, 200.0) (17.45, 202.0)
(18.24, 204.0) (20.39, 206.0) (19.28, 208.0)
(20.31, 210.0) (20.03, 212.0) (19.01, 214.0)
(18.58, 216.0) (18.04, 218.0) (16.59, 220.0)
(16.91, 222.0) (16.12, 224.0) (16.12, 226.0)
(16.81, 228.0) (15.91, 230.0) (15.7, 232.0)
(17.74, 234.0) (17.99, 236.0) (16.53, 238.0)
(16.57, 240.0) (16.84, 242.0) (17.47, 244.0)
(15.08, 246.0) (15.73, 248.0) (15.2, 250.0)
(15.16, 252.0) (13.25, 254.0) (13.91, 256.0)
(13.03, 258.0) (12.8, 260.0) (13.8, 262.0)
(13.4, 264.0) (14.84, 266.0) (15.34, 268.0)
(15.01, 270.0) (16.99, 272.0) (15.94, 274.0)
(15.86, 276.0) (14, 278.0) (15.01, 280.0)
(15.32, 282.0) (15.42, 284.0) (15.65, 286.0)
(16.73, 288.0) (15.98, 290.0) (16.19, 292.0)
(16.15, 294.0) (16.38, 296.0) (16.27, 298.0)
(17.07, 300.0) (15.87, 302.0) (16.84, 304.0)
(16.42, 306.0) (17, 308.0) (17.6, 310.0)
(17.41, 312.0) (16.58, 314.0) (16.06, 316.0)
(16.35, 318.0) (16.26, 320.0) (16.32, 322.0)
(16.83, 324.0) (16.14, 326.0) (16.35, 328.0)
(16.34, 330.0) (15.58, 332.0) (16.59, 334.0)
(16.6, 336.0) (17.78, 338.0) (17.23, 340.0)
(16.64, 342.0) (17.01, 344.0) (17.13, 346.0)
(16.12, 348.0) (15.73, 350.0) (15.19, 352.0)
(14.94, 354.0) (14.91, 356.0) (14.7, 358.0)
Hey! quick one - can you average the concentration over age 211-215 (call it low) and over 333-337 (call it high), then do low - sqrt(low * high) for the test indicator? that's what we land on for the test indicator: 1.5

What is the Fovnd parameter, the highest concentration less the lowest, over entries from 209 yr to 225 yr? 4.2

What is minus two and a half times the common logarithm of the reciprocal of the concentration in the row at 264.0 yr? 2.82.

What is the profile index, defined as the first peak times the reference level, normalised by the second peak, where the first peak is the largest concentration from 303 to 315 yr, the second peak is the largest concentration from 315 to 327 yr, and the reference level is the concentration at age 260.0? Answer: 13.4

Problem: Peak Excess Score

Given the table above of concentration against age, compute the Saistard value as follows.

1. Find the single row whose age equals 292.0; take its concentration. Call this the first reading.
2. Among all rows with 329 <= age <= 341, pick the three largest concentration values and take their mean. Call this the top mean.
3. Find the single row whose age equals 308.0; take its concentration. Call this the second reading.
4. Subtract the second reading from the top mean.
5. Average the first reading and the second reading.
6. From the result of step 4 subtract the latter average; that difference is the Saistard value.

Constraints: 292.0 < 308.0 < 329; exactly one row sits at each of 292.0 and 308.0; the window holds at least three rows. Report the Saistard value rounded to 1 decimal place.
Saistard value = -16.4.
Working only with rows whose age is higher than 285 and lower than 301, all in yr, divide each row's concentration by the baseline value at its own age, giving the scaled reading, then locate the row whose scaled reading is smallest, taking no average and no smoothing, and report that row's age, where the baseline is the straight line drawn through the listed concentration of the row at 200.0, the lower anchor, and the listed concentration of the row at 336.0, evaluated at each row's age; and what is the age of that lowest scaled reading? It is 286.0 yr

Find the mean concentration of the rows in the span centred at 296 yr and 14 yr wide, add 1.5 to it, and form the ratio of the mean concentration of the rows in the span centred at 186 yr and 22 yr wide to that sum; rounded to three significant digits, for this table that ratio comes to 1.02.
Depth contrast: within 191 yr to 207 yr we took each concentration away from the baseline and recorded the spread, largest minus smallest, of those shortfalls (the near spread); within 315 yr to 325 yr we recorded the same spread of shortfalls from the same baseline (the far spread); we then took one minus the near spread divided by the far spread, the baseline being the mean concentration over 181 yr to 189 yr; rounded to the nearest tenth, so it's -2.8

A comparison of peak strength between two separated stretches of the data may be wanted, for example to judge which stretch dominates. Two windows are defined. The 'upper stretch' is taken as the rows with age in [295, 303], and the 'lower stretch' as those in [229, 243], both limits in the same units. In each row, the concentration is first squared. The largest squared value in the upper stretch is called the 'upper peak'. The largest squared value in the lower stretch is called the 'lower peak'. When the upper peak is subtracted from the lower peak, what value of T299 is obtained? 32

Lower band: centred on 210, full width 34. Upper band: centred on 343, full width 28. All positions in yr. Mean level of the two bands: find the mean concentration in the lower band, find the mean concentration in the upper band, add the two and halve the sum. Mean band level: 17.3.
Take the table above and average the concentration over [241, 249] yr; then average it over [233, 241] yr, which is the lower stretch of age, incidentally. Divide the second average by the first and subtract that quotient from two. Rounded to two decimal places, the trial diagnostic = 0.94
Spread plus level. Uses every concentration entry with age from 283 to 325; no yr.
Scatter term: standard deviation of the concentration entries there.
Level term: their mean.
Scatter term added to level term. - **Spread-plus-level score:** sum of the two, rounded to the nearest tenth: 17.0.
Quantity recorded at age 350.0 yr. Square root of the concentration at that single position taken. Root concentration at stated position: 3.97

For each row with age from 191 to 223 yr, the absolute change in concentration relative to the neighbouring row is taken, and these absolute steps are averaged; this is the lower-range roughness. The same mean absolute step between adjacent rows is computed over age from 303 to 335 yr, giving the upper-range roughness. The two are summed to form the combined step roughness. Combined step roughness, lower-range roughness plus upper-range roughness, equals 1.45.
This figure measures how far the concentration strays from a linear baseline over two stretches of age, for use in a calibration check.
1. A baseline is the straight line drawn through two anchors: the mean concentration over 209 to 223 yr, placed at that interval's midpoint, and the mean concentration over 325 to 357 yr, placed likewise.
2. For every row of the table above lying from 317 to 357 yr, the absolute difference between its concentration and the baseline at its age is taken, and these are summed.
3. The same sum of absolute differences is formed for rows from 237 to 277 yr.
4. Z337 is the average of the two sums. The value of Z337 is 31.9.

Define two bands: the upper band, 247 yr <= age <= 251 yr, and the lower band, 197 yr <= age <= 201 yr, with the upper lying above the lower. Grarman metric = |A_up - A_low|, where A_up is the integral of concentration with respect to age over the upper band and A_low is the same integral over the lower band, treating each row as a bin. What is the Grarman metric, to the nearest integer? 11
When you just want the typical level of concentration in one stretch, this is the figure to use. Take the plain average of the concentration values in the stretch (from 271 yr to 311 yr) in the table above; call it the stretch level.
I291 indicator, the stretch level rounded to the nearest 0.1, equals 16.1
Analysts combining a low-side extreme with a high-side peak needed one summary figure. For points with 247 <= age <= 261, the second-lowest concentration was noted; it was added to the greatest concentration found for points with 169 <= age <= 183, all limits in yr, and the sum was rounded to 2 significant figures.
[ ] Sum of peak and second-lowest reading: 33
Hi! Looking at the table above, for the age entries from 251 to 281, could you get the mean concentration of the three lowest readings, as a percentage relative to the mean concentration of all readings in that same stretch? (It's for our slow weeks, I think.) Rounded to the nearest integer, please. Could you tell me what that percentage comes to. 89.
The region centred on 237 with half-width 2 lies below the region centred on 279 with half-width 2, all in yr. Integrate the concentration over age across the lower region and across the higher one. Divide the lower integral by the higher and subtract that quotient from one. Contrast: -0.19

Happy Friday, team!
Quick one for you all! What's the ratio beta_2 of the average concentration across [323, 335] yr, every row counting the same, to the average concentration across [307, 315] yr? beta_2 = 0.95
